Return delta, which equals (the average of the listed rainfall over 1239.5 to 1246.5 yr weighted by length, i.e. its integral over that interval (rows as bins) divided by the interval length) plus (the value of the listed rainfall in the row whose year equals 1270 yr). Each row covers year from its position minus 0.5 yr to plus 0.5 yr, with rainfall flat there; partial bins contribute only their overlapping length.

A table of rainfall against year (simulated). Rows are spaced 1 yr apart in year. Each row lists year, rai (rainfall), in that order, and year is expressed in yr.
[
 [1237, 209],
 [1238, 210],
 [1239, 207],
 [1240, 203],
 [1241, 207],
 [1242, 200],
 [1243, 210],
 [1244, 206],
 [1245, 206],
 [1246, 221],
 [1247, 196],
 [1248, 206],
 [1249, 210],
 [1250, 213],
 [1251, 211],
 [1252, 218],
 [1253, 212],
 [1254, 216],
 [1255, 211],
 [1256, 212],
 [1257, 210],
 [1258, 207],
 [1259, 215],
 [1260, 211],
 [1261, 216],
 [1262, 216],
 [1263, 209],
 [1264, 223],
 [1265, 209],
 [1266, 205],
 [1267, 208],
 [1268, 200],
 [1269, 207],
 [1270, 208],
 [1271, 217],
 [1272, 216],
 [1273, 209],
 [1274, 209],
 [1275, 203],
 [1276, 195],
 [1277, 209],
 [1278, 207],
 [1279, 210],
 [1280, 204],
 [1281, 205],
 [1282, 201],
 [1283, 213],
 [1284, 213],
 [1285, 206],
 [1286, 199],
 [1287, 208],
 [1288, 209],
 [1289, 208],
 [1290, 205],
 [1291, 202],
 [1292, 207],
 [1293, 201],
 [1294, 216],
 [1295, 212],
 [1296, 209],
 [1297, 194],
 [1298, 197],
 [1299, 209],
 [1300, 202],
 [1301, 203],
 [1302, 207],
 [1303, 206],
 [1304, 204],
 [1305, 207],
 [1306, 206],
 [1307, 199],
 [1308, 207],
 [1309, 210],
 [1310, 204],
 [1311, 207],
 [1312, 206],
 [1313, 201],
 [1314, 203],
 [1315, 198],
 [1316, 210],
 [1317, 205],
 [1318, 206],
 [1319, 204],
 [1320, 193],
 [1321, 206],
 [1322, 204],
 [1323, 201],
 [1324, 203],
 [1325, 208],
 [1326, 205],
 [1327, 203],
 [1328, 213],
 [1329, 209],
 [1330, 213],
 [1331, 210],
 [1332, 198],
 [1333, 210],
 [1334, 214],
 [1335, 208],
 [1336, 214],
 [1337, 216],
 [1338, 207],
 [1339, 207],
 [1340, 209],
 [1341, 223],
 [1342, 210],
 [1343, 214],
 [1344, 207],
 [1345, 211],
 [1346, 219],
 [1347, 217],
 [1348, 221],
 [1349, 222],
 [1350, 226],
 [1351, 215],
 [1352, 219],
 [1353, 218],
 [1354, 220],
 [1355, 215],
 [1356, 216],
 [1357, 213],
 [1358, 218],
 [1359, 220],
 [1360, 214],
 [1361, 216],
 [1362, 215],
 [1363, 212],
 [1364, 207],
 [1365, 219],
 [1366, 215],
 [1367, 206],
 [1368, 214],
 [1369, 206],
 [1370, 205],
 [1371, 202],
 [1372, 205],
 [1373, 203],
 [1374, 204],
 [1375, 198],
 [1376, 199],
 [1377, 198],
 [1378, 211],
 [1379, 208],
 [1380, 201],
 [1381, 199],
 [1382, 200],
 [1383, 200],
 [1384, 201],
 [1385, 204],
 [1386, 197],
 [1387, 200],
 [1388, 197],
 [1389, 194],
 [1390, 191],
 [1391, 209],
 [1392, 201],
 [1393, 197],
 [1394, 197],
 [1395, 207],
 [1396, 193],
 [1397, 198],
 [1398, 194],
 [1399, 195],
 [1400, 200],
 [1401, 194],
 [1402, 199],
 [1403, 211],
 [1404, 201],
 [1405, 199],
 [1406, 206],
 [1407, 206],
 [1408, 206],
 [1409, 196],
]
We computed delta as 416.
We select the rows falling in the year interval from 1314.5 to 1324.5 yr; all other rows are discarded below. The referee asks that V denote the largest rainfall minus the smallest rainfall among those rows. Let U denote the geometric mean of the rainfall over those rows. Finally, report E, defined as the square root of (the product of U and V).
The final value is 59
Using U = 203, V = 17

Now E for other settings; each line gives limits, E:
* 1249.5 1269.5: 70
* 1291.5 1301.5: 67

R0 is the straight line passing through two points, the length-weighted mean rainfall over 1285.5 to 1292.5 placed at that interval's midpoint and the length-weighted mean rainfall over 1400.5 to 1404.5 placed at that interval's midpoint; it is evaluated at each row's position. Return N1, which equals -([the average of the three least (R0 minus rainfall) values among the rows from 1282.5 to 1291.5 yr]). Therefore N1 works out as 6.1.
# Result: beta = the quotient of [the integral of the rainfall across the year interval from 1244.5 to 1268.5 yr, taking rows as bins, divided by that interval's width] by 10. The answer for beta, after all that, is 21.1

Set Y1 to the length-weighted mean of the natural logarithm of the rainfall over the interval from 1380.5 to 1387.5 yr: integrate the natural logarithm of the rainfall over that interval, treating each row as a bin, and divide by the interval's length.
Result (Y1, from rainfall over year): 5.30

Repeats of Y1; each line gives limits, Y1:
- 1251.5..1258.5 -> 5.36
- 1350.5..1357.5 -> 5.38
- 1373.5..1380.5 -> 5.31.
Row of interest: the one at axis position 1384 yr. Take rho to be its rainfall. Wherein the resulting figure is 201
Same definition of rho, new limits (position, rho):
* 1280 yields 204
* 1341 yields 223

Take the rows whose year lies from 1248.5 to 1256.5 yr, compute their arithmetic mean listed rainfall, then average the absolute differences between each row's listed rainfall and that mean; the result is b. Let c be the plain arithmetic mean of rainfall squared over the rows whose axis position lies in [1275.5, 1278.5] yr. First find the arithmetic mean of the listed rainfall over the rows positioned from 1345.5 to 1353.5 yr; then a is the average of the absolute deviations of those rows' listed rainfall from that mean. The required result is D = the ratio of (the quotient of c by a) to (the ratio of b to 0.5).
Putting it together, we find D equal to 3917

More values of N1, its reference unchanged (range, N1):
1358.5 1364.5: 14.2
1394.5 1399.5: -1.5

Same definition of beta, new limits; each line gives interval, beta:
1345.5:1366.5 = 21.7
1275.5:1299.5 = 20.6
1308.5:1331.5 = 20.5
